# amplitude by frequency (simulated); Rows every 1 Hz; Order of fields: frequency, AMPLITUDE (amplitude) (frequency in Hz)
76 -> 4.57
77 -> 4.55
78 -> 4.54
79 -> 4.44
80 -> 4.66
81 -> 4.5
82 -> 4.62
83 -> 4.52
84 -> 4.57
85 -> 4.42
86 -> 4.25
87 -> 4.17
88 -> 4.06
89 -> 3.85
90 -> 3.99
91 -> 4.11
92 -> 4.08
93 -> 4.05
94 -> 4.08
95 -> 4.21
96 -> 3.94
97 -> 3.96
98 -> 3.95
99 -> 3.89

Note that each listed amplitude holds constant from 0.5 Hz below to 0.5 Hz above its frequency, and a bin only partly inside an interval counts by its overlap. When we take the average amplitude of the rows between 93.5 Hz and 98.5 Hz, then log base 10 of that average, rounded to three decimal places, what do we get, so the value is 0.605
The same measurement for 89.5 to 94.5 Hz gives 0.609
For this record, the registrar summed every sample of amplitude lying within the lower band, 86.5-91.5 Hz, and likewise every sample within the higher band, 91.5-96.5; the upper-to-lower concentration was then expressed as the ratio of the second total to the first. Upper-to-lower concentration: 1.01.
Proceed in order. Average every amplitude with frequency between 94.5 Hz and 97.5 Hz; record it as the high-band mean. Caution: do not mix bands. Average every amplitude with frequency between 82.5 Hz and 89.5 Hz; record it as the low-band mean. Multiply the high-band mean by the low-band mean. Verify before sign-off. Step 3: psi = 17.2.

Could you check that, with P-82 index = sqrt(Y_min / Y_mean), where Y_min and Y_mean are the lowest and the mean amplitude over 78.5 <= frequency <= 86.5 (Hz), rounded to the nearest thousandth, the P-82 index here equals 0.972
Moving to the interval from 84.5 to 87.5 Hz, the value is 0.987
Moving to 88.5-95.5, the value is 0.975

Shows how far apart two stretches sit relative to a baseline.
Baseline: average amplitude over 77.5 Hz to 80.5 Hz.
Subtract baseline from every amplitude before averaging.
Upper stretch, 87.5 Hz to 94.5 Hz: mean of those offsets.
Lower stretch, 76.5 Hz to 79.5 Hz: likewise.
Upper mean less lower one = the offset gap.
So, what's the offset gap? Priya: -0.5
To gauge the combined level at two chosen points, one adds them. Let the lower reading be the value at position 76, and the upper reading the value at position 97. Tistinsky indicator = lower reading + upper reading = 8.5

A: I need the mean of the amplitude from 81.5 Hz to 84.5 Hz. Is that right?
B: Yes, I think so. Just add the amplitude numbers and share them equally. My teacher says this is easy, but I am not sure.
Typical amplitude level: 4.57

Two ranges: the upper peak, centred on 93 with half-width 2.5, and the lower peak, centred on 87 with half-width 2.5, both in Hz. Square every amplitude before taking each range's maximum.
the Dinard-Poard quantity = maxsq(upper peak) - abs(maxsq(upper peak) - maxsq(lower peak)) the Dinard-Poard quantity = 16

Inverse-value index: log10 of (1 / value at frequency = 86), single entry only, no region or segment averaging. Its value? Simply -0.63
